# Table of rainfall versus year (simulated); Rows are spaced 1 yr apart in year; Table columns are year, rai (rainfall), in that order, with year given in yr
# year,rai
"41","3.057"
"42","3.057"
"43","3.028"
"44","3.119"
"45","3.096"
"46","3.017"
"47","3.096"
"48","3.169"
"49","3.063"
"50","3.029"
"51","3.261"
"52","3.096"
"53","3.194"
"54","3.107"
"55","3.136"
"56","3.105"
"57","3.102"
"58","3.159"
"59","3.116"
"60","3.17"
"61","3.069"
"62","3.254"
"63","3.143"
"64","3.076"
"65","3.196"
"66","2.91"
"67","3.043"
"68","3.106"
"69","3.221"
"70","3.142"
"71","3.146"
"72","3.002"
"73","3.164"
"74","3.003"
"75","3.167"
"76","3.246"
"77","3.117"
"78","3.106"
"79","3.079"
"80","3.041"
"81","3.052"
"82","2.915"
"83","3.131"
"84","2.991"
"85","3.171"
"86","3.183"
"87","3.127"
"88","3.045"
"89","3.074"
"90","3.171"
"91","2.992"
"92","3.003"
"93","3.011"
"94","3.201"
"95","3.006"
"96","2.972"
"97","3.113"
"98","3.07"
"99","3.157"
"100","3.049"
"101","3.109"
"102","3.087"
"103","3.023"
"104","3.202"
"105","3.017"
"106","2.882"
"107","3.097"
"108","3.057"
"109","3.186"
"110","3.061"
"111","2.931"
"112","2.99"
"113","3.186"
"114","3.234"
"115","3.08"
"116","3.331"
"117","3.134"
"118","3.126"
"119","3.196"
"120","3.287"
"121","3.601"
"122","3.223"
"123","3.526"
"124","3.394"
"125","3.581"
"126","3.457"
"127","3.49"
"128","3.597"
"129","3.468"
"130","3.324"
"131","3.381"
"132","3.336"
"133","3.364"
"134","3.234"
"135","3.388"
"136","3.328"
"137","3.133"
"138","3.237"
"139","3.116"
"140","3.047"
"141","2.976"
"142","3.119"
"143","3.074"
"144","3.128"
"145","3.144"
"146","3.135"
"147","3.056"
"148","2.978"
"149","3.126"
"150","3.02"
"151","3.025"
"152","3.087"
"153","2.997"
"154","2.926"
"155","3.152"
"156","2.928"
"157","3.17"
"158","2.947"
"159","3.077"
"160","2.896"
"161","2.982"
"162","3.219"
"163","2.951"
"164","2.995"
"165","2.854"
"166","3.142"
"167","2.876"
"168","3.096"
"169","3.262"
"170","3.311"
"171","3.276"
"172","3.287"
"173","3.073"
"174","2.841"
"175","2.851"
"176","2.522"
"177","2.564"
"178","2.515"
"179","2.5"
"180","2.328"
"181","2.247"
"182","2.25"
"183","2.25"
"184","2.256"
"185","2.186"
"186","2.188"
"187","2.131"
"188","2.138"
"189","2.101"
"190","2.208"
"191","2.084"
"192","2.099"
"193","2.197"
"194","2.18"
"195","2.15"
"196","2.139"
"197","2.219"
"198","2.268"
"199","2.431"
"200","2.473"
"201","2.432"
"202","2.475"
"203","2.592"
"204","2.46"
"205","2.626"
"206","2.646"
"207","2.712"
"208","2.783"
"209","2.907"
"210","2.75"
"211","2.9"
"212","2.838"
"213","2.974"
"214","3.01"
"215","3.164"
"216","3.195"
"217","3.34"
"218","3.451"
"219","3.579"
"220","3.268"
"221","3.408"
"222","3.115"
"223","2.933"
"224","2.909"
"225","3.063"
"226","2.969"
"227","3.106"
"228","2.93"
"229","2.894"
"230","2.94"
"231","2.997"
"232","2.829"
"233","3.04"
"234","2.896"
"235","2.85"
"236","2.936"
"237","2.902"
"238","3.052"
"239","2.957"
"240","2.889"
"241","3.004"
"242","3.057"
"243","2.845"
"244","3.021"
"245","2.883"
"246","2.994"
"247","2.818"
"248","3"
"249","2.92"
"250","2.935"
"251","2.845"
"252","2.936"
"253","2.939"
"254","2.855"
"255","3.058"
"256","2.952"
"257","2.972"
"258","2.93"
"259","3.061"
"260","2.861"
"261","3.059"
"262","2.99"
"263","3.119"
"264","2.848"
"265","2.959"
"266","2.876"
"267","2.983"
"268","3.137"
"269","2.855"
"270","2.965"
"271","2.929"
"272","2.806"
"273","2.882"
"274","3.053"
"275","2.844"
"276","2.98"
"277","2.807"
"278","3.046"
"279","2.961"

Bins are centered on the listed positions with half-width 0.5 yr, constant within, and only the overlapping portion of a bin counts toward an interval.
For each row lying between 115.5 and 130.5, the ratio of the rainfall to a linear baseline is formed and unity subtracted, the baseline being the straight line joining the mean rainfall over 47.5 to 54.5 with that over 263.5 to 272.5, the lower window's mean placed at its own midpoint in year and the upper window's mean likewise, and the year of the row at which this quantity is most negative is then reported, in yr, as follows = 118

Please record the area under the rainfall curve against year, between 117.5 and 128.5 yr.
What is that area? 37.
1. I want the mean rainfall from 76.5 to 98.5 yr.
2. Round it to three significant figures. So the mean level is 3.07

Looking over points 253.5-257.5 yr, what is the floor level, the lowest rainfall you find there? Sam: 2.855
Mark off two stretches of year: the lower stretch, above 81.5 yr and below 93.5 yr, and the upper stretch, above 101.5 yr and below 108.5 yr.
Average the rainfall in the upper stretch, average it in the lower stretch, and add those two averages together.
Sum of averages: 6.12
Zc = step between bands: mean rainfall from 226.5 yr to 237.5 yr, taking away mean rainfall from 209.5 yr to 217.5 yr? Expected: -0.083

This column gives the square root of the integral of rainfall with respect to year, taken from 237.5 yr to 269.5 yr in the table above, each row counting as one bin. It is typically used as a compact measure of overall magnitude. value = 10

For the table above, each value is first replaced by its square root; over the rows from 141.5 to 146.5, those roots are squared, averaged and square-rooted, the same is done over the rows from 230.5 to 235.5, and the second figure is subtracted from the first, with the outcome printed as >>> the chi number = 0.057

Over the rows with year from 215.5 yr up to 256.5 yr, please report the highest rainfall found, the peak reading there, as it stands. 3.579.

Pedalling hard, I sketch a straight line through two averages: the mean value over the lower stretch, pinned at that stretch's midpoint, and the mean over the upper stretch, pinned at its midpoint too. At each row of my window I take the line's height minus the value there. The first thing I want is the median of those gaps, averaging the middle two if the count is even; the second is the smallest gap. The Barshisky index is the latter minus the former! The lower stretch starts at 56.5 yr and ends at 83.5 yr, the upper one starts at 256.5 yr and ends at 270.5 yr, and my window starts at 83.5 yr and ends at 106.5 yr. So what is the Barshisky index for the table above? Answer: -0.14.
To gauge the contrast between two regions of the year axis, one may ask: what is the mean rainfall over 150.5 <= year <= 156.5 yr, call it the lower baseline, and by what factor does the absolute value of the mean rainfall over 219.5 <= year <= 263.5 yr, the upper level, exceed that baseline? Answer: 0.99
